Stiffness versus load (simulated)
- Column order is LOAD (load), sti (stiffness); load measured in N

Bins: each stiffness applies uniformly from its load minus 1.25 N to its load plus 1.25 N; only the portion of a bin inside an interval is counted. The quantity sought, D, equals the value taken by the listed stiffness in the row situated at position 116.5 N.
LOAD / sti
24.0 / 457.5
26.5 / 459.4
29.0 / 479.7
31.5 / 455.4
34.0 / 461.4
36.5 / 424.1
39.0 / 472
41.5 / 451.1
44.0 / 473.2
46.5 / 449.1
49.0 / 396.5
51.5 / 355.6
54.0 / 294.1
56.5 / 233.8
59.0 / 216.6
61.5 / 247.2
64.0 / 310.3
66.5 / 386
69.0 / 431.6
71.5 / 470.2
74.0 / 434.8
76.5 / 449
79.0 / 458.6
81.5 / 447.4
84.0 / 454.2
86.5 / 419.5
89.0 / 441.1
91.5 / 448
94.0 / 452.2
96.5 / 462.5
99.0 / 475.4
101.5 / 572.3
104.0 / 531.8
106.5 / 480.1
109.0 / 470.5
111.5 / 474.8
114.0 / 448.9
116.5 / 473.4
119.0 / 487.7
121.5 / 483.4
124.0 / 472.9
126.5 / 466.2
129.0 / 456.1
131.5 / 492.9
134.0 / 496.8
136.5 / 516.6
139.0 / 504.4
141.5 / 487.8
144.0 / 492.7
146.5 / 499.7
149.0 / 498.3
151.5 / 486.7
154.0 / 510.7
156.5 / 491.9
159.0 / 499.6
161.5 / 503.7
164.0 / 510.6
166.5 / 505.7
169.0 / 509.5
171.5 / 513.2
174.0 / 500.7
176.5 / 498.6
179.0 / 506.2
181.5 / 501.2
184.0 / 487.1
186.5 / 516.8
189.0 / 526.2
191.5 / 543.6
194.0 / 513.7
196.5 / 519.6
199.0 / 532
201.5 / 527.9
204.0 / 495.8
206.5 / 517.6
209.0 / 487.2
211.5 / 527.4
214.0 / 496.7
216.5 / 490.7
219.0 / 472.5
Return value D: 473.4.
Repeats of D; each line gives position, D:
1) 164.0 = 510.6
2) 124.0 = 472.9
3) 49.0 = 396.5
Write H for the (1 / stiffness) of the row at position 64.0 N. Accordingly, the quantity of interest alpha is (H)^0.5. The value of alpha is 0.0568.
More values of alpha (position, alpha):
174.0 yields 0.0447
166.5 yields 0.0445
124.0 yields 0.0460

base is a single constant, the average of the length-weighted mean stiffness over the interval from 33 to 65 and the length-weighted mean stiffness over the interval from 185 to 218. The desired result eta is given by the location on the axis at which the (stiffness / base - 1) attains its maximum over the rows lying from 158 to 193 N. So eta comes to 191.5 N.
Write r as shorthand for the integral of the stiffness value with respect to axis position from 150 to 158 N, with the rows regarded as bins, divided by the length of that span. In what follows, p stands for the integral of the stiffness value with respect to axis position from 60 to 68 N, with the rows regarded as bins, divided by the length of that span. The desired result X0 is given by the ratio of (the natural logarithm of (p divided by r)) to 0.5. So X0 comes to -0.9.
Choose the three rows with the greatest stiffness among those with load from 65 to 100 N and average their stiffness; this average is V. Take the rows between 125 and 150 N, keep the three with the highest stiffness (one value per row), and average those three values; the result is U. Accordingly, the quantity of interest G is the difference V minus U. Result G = -38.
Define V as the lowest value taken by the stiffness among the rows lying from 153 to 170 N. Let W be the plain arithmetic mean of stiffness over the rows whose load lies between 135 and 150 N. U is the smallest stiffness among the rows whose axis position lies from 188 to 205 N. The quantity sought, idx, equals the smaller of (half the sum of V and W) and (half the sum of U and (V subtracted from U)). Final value 250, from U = 495.8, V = 491.9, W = 500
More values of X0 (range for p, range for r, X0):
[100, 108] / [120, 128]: 0.2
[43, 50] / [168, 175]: -0.3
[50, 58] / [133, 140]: -1.1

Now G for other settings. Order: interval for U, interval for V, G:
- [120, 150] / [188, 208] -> 28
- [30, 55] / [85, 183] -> 71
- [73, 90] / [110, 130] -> 28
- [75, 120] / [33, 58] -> -62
